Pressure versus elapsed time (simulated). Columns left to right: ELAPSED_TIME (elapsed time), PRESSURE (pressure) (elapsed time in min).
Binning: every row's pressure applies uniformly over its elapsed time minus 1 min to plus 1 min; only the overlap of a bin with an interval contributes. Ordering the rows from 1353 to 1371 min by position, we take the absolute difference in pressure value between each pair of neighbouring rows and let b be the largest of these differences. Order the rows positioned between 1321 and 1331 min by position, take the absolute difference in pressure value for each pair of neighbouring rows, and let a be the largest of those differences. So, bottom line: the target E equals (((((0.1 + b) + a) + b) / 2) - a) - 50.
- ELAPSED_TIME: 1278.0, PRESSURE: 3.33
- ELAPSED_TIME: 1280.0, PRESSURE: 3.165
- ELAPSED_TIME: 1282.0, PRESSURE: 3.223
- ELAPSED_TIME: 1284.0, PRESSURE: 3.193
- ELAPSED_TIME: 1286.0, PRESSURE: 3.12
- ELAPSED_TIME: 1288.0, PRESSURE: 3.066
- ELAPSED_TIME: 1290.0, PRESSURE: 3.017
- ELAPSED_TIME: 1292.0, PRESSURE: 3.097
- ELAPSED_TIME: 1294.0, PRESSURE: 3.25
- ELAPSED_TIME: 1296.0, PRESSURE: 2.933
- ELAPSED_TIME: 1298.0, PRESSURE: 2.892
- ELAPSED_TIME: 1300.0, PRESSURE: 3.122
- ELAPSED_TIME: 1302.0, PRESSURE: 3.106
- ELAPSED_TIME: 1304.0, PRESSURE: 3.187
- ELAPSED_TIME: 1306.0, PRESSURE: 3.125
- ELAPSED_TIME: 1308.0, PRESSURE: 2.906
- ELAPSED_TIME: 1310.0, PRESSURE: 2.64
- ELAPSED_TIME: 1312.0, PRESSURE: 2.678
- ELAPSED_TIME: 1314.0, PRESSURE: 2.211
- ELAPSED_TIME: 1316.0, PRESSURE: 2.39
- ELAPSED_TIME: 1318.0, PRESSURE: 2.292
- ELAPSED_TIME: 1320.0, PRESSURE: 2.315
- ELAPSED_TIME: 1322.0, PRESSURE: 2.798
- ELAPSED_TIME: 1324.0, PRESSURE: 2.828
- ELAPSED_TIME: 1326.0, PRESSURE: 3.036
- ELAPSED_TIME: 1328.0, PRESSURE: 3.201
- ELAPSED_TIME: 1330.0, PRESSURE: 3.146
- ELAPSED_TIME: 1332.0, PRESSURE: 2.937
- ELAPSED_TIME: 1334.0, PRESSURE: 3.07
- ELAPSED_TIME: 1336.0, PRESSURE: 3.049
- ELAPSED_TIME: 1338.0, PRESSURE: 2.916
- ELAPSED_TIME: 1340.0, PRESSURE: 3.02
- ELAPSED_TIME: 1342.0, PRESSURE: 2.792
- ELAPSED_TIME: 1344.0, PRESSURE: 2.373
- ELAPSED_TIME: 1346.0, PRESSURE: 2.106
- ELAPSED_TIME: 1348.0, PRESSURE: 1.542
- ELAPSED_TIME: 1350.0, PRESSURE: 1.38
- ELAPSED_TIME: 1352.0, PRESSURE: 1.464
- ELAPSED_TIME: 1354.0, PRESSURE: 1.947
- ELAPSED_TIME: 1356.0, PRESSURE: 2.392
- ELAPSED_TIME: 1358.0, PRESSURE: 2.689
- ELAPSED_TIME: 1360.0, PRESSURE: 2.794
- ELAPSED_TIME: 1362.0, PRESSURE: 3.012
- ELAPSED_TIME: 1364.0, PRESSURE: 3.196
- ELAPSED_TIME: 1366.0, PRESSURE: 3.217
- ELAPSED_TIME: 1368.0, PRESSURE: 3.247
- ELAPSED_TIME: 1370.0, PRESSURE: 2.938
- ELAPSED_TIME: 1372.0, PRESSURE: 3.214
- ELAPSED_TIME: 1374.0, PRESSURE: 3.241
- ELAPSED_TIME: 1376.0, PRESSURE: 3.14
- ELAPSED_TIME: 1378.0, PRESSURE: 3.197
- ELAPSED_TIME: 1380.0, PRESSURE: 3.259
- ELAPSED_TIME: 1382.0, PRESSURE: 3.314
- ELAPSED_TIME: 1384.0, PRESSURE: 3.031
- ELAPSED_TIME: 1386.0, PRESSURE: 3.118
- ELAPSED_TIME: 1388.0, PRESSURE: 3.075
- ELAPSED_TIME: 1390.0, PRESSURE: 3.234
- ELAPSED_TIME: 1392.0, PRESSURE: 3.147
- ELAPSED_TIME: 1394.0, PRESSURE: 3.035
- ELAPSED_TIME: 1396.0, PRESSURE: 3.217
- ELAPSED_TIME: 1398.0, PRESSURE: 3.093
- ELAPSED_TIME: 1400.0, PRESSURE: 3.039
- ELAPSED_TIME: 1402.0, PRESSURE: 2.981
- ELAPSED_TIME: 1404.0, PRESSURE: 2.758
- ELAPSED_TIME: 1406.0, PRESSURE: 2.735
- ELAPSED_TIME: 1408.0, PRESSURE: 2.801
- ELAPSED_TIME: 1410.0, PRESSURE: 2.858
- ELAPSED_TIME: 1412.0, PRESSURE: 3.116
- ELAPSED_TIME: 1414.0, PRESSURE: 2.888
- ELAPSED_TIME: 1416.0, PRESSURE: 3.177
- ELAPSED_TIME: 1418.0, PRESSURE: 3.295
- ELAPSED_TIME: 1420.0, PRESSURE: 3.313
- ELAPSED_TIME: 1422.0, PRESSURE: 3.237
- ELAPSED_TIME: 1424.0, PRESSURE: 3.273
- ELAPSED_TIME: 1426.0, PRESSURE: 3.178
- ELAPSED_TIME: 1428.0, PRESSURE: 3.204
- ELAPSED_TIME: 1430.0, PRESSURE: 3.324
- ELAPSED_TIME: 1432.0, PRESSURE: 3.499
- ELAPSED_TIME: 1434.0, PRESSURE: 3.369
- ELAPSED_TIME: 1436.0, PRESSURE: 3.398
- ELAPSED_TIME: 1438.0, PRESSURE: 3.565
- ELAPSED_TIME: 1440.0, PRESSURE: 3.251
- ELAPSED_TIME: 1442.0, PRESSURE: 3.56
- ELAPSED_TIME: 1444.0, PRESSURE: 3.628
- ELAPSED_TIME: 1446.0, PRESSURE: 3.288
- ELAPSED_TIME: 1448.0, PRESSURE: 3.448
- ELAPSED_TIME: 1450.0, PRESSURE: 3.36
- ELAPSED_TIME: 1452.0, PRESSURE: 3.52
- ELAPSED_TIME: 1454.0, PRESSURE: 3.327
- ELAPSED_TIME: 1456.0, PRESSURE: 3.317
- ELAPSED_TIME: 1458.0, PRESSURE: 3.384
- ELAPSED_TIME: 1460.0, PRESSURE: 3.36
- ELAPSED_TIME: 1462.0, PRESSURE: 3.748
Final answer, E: -49.6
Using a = 0.208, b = 0.4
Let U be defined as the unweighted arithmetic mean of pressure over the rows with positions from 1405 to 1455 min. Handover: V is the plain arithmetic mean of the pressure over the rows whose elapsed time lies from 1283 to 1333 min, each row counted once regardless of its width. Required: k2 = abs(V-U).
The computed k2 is 0.37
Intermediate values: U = 3.26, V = 2.90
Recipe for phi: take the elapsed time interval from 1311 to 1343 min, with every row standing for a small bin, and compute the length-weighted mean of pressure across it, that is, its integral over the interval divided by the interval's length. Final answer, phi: 2.79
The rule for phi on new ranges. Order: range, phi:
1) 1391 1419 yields 3.01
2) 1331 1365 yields 2.51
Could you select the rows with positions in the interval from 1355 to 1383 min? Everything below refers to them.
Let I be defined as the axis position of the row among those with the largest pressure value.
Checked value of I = 1382.0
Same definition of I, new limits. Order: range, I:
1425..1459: 1444.0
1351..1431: 1430.0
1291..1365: 1294.0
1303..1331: 1328.0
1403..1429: 1420.0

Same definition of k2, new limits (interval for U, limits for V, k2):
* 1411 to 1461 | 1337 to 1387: 0.59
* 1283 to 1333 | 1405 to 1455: 0.37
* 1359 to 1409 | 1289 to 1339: 0.20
